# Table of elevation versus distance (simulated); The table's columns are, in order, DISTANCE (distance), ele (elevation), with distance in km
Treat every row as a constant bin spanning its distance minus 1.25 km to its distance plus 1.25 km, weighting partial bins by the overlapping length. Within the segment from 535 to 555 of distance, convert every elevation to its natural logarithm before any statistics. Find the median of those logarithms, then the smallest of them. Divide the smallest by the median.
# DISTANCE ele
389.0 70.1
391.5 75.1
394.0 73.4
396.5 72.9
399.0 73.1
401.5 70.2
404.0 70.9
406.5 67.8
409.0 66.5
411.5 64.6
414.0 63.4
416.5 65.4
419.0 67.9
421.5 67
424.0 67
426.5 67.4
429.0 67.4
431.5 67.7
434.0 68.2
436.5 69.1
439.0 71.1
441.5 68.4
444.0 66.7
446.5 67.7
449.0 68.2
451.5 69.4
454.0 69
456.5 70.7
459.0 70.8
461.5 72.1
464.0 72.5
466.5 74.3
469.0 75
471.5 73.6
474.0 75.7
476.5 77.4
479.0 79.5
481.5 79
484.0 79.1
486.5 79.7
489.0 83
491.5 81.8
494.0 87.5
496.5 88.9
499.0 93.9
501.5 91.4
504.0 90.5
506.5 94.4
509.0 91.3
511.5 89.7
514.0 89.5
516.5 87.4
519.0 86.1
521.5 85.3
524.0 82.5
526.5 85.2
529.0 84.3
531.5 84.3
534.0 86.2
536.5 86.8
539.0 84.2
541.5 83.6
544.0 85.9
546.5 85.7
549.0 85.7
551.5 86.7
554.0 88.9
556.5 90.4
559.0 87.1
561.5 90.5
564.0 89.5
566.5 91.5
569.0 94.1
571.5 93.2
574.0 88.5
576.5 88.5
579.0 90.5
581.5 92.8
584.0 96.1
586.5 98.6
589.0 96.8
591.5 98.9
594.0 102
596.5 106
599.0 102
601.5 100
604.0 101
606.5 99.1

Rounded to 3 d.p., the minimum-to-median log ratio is 0.994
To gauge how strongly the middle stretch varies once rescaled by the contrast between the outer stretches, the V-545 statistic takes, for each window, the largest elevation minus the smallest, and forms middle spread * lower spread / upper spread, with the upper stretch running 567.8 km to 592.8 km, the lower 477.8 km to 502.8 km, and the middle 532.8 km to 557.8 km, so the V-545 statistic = 10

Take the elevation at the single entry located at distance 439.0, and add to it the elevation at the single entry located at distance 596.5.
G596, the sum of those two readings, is 177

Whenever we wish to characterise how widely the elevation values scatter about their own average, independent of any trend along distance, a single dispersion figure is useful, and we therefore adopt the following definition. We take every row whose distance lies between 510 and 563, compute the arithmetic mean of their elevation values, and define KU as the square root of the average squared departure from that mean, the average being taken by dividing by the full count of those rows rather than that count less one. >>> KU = 2.2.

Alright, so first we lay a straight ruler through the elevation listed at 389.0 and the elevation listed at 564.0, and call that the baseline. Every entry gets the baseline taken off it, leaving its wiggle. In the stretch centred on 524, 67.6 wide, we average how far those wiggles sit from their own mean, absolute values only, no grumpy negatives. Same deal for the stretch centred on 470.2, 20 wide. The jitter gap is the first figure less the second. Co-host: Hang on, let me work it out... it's 2.4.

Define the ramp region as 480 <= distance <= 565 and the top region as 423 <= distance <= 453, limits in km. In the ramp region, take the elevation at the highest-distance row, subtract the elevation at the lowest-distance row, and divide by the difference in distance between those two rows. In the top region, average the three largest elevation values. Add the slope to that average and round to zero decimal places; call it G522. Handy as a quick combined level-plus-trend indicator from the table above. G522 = 70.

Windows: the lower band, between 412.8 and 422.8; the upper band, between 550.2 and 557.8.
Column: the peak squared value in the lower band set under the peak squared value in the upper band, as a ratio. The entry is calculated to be 1.77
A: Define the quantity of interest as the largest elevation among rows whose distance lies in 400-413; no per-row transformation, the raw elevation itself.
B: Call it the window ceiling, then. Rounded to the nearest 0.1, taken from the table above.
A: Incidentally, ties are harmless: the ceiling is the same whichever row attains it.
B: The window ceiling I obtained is 70.9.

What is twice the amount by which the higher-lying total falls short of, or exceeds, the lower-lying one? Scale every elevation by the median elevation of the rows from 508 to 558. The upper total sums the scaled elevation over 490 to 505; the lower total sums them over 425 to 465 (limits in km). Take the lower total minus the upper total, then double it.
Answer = 13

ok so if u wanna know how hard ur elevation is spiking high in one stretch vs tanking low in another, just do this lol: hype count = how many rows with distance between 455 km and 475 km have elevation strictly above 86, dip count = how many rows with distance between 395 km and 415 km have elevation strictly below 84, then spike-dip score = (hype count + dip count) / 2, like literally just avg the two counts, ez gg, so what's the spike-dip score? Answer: 4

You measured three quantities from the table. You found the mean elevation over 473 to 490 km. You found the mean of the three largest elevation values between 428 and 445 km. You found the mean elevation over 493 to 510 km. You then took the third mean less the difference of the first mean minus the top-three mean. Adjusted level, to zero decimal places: 82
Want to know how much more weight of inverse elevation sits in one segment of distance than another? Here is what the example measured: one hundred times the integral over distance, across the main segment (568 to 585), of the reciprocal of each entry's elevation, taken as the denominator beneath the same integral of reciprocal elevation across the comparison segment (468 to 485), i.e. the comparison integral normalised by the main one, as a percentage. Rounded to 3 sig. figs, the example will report 119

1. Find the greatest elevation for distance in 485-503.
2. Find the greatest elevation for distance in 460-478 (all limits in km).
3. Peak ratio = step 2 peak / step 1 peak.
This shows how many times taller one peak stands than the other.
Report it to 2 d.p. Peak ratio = 0.82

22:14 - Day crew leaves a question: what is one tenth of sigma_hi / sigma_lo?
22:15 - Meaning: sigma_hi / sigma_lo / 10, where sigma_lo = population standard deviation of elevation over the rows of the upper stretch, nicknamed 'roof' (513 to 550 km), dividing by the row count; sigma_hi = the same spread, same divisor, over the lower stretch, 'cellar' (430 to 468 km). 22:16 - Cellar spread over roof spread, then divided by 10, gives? 0.13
